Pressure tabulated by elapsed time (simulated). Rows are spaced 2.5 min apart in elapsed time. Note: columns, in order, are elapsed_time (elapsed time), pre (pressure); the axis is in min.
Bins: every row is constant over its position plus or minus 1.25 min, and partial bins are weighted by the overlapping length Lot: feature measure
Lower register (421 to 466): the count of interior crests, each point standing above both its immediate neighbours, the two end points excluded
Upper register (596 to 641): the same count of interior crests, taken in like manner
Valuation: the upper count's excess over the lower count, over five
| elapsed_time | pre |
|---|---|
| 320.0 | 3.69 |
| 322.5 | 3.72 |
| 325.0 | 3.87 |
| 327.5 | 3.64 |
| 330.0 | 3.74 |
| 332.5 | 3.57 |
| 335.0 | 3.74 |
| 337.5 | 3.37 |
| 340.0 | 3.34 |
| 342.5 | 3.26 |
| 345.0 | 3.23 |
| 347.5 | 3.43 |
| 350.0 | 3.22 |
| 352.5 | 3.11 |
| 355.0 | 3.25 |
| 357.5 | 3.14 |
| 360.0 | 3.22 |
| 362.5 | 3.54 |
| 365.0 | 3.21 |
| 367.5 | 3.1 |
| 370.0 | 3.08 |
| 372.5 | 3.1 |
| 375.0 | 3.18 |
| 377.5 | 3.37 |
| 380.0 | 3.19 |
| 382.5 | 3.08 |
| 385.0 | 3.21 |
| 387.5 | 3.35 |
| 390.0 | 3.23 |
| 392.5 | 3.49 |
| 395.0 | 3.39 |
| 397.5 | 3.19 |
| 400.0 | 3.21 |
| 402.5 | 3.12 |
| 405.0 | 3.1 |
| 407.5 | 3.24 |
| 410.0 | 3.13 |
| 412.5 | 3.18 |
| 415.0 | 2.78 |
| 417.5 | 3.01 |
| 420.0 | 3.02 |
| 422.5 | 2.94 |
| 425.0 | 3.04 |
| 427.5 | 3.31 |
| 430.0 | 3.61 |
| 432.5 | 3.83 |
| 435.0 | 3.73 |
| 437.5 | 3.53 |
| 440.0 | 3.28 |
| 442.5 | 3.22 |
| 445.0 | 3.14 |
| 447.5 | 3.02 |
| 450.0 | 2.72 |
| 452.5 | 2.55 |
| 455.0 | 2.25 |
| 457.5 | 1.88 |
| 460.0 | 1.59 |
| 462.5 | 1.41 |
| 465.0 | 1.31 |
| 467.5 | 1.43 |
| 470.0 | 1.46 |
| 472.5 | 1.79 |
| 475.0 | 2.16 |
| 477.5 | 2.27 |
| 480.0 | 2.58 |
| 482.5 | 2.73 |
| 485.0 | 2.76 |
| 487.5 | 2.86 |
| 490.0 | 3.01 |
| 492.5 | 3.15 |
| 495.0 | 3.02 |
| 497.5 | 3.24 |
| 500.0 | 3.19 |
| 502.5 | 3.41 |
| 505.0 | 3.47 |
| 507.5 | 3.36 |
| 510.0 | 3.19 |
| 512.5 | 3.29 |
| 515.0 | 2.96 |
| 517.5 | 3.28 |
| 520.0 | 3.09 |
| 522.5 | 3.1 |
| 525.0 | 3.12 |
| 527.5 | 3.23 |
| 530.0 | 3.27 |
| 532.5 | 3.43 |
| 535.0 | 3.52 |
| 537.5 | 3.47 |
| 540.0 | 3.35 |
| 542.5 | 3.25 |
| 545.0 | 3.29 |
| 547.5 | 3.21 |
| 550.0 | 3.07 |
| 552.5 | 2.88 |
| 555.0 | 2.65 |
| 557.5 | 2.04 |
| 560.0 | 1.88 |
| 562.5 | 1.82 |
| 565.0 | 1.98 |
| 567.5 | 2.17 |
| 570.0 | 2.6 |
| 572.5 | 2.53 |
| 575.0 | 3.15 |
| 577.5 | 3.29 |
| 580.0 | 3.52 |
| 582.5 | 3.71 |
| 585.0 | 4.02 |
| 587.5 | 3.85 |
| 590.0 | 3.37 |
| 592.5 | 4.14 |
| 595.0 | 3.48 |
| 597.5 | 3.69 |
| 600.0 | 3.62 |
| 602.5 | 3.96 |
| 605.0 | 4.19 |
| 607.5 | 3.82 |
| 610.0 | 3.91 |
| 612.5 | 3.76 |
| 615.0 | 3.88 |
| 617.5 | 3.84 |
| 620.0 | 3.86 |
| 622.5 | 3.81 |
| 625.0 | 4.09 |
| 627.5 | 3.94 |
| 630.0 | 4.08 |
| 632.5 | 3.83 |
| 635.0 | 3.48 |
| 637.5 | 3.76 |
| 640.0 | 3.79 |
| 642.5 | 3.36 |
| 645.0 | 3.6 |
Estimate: 1.0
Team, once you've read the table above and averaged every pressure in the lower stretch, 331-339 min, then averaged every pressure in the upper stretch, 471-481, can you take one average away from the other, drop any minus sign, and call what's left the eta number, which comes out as 1.4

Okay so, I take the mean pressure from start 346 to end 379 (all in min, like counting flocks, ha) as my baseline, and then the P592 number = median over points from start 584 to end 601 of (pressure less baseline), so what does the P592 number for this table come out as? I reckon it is 0.46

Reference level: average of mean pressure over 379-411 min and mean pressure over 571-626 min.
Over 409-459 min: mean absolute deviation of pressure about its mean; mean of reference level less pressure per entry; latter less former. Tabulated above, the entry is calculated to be 0.07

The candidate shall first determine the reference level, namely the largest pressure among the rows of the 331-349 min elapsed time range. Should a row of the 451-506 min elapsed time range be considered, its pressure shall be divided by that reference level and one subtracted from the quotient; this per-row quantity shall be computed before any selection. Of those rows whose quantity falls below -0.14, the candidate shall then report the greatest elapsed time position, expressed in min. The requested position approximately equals 500.0 min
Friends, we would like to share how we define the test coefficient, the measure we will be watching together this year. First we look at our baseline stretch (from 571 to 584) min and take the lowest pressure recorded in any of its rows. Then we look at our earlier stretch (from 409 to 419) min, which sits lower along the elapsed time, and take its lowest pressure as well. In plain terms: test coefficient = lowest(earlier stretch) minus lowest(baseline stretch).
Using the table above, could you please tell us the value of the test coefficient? 0.25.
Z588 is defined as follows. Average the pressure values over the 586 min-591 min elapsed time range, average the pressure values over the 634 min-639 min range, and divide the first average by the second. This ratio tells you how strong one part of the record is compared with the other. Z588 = 1.00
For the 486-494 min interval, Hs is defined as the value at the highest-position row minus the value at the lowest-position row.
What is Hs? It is 0.29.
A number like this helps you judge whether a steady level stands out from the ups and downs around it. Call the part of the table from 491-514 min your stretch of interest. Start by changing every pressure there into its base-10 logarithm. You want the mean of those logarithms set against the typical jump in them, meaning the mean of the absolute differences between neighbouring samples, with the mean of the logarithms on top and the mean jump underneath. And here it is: 29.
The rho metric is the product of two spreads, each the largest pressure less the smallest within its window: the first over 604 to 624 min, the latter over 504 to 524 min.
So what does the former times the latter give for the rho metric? 0.2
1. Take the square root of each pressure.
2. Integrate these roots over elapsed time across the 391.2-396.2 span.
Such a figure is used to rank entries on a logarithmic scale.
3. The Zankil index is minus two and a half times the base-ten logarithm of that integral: -2.42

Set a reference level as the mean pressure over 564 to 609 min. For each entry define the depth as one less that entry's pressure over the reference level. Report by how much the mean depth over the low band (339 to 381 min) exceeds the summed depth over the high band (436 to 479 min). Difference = -5.5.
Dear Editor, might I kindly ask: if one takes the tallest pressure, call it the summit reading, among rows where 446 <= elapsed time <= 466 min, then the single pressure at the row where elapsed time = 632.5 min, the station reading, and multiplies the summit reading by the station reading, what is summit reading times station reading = 11.6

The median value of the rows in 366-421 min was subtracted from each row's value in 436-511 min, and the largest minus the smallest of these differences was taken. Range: 2.2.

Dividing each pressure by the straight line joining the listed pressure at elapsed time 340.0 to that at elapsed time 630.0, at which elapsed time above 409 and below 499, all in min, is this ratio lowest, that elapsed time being 465.0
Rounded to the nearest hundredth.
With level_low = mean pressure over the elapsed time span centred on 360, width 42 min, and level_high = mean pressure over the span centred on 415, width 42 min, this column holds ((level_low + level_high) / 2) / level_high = 1.00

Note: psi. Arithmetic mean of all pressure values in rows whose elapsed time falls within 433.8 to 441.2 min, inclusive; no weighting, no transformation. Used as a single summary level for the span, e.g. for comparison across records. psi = 3.51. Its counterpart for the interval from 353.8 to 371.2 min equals 3.22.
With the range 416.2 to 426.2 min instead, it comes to 3.00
